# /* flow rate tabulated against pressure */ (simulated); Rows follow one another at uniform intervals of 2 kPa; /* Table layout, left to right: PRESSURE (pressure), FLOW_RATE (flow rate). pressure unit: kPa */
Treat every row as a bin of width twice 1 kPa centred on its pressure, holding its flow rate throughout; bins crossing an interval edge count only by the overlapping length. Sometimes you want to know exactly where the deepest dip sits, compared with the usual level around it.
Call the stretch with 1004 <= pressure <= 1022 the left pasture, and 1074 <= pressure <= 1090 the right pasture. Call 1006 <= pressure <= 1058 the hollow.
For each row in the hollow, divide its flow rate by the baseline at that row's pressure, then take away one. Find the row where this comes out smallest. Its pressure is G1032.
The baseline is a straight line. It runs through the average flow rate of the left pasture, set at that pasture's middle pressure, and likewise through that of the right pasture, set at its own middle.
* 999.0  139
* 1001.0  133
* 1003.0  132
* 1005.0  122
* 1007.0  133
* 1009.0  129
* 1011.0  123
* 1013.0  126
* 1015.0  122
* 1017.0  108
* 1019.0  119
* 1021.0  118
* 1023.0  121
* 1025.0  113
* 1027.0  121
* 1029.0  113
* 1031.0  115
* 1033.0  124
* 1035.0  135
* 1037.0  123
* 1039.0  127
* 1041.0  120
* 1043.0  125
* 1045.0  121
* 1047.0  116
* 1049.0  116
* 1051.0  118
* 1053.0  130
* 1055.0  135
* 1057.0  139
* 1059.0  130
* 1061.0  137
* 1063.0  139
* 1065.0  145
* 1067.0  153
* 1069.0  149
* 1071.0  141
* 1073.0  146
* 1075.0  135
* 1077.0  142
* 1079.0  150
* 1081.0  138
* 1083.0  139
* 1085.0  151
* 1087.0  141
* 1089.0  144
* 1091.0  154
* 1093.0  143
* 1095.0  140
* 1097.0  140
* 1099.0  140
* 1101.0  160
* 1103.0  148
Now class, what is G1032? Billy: 1049.0 kPa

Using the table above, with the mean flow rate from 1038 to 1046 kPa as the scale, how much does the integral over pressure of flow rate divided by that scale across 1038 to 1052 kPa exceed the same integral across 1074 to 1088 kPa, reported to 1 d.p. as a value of -2.5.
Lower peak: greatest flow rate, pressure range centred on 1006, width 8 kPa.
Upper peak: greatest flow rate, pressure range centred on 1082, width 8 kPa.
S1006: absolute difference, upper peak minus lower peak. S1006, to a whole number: 18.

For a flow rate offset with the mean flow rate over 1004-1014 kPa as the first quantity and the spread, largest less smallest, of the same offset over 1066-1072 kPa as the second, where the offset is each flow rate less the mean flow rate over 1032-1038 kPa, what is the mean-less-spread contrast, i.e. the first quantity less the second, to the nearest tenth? -12.7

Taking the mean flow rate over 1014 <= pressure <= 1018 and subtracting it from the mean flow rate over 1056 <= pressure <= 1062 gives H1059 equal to 20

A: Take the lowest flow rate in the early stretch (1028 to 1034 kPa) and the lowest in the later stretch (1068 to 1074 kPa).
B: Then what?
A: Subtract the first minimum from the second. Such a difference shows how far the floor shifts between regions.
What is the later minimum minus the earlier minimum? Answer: 28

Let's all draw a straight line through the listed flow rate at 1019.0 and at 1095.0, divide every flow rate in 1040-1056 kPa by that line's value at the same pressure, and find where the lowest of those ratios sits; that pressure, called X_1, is 1049.0 kPa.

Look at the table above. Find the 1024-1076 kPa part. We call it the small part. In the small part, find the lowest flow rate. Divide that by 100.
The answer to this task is 1.13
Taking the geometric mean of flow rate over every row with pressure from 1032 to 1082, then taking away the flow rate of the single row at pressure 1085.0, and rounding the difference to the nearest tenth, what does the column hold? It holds -18.1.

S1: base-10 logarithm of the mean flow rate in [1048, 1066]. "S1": 2.12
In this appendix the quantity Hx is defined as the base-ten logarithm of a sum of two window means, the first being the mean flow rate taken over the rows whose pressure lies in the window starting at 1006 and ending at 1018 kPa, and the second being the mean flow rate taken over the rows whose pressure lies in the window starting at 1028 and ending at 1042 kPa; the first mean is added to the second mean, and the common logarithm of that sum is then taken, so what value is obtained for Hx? 2.39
